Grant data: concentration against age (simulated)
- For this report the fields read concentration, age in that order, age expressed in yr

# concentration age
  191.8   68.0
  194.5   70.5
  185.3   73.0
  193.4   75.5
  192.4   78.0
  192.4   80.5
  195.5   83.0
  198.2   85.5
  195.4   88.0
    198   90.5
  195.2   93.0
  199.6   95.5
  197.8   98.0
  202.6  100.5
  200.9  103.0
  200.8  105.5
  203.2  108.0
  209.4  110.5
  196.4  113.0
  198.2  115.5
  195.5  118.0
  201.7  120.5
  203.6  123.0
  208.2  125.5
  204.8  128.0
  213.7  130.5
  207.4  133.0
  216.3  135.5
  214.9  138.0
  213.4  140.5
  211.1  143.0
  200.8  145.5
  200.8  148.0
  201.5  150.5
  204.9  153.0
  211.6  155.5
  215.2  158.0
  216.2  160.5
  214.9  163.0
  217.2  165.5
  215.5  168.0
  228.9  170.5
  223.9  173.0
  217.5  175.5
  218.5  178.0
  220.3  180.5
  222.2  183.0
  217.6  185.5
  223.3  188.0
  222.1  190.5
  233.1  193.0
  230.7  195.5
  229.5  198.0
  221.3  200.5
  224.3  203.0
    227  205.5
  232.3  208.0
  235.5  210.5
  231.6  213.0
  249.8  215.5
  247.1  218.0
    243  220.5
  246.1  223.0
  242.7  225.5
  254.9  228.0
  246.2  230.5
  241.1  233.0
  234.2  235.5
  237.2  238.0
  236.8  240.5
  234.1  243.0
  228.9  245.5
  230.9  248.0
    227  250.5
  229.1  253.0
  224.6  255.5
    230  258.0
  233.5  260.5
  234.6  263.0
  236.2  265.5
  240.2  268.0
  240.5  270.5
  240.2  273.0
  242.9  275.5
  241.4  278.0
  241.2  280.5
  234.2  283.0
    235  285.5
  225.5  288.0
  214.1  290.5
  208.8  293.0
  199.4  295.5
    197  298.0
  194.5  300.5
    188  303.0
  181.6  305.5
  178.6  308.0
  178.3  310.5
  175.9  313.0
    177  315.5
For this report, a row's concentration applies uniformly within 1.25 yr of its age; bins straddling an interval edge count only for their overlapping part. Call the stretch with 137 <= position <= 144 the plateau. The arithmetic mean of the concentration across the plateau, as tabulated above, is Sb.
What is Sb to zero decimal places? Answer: 213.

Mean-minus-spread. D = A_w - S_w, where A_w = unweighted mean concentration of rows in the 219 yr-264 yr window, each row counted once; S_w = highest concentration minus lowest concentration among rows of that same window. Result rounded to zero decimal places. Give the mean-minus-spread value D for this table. 206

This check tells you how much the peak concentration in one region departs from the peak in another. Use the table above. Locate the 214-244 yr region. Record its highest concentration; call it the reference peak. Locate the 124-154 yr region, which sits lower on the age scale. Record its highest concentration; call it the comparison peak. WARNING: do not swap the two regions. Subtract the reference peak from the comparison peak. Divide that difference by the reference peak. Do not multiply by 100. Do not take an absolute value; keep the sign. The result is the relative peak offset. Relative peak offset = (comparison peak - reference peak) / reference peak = -0.15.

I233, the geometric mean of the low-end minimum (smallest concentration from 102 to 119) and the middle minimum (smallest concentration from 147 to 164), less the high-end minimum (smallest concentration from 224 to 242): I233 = -36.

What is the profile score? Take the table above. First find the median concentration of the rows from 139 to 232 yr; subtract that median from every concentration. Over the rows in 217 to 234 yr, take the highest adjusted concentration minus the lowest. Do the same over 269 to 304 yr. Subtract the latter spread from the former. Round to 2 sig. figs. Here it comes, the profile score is -41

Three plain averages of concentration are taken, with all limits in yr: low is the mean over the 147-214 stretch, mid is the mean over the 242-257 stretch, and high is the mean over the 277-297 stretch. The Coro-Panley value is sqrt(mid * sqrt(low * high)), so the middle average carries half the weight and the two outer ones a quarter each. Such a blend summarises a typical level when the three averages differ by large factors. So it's 226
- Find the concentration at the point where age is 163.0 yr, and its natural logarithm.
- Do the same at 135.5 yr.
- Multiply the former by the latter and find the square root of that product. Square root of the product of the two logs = 5.37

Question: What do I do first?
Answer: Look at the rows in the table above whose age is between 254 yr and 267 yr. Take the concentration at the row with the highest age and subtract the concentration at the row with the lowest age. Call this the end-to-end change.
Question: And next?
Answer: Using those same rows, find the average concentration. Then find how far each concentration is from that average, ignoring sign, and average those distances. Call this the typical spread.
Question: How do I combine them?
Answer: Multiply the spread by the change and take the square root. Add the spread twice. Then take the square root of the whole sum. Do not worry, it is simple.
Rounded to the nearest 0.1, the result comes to 3.7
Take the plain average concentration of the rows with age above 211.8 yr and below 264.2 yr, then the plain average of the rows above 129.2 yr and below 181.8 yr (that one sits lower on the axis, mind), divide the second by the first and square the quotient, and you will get 0.81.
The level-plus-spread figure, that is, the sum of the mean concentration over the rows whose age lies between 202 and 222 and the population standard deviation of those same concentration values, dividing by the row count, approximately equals 245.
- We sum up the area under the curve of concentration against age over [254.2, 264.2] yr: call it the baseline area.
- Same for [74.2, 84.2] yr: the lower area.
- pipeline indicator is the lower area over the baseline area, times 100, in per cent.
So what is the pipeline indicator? 84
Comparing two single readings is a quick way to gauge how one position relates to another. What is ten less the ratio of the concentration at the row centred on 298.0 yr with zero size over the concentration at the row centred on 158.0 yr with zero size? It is 9.08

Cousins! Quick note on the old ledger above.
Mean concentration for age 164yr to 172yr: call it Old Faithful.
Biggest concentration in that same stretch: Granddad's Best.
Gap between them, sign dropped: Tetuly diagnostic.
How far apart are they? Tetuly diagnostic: 8.4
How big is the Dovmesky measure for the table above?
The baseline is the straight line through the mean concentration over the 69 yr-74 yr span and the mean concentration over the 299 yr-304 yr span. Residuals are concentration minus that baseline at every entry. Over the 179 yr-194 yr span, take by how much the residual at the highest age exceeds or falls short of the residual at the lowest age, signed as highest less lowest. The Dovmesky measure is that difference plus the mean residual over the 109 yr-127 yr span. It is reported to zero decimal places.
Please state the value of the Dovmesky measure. 24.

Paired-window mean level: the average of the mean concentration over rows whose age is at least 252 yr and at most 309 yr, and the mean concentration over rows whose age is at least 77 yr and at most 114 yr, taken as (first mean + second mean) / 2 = 210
